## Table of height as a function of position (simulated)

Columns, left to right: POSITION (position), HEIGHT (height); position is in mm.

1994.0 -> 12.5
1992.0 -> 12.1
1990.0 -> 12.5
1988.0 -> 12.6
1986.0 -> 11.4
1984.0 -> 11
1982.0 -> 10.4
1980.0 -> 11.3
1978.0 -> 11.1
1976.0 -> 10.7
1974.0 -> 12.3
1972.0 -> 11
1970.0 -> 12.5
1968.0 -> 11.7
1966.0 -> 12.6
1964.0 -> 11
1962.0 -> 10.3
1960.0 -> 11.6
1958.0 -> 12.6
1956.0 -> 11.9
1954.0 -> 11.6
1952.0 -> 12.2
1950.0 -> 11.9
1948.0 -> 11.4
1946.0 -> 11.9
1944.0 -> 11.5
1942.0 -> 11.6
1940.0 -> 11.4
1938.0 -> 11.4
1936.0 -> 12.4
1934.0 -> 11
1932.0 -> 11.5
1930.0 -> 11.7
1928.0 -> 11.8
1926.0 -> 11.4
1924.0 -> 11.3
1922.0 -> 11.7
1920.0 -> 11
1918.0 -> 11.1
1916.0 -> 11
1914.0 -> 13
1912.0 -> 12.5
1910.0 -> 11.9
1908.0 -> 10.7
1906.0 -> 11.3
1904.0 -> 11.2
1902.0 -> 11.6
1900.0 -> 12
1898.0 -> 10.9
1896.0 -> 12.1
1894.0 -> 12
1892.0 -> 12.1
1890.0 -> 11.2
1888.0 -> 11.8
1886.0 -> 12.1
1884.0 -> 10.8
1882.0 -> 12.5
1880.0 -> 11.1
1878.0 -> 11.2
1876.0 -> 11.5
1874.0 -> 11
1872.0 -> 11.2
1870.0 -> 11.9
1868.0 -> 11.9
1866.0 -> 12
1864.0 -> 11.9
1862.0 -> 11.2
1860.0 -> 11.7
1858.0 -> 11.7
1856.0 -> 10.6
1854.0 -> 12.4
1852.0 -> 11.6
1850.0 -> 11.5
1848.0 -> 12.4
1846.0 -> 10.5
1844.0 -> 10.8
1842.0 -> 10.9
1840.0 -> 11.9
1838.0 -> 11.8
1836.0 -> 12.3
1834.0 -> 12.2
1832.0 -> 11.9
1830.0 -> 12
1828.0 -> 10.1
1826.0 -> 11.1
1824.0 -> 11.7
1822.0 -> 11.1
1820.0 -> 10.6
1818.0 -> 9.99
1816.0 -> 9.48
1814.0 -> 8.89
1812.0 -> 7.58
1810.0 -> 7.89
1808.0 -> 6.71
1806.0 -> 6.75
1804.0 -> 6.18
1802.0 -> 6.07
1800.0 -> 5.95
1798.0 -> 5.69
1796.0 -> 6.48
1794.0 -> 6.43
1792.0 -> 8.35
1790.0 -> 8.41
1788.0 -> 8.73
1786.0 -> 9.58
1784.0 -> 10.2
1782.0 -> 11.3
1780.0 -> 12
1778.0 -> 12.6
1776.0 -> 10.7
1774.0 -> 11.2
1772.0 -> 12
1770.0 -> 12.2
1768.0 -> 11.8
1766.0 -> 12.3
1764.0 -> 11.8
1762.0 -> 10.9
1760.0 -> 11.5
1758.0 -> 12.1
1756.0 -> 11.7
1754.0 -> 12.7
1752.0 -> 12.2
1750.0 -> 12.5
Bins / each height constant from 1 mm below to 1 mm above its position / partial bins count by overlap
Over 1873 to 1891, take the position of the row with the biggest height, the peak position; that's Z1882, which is 1882.0 mm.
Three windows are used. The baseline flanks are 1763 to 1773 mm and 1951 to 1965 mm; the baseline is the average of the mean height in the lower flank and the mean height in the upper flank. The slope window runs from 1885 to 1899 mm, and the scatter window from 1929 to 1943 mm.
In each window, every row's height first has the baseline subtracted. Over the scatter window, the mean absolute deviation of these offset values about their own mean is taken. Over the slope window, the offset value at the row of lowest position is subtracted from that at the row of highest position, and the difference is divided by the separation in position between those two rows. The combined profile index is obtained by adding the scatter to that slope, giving 0.18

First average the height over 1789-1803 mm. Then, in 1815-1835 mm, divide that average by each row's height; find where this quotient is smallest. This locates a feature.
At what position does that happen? 1834.0 mm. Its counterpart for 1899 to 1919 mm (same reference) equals 1914.0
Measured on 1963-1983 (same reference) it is 1966.0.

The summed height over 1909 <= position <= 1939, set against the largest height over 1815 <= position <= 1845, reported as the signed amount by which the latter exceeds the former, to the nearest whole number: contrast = -162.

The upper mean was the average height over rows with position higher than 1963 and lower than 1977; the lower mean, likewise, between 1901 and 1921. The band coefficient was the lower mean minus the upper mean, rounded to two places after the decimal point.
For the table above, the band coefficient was -0.16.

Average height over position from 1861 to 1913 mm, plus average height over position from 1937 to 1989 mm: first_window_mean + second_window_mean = 23.2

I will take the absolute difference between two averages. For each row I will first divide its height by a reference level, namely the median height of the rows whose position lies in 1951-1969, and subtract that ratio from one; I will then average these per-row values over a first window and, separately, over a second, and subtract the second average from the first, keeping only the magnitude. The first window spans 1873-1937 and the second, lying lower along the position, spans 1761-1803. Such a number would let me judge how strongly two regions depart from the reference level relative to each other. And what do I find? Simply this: 0.16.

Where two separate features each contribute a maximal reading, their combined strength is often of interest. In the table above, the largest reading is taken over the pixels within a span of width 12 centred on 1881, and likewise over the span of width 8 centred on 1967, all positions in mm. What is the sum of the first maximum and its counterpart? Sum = 25.1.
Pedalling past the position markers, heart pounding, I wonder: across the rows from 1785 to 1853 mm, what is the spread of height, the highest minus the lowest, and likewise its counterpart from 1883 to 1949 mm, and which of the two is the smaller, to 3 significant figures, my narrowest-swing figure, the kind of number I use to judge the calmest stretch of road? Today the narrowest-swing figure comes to 2.30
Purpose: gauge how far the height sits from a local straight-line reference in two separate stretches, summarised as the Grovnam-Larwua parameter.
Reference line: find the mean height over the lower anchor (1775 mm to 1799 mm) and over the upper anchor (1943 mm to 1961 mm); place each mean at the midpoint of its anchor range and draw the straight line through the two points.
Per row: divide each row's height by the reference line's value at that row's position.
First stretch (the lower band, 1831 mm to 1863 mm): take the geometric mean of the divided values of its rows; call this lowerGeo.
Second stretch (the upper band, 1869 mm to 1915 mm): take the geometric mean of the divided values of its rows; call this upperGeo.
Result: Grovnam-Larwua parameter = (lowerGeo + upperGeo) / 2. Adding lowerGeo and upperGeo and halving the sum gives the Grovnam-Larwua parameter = 1.103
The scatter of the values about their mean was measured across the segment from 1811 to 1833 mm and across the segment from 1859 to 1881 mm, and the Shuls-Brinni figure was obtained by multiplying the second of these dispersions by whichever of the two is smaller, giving 0.1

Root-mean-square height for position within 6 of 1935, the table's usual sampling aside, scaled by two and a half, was 28.9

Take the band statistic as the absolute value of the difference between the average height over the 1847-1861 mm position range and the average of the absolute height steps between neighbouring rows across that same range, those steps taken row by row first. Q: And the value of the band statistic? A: 10.9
